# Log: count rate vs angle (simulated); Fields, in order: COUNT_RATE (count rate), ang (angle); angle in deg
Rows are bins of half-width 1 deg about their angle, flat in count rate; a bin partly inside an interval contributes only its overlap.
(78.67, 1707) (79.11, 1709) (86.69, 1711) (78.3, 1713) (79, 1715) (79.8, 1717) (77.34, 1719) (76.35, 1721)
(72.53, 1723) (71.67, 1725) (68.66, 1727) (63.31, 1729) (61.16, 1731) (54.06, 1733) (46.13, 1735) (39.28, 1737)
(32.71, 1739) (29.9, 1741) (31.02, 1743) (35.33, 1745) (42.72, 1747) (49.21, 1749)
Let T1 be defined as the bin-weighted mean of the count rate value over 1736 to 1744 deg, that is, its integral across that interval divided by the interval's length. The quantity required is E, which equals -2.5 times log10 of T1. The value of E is -3.80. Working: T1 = 33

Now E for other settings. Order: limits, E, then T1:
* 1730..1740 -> -4.17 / 47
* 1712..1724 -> -4.72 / 77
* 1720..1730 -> -4.62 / 71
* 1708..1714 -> -4.78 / 81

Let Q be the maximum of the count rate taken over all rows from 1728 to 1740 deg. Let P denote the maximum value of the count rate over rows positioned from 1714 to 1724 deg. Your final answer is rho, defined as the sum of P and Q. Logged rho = 143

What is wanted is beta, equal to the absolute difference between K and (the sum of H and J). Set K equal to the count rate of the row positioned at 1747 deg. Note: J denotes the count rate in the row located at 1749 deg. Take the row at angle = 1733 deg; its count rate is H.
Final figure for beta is 61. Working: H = 54.06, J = 49.21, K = 42.72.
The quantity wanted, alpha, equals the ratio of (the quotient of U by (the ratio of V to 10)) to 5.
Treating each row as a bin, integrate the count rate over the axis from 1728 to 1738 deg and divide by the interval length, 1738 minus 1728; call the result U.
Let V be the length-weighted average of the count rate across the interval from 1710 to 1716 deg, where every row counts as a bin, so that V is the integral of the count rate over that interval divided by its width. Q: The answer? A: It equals 1.3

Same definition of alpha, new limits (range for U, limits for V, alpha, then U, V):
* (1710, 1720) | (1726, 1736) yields 2.7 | 80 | 59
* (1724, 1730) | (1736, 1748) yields 3.9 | 68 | 35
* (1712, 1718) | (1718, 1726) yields 2.1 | 79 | 74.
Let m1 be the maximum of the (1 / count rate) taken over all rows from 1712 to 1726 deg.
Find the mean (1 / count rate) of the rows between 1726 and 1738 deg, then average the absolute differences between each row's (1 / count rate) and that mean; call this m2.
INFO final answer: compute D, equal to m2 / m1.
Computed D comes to 0.23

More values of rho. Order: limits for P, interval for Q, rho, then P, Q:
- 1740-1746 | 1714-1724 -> 115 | 35.33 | 79.8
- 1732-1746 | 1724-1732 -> 126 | 54.06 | 71.67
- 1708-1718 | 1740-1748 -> 129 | 86.69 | 42.72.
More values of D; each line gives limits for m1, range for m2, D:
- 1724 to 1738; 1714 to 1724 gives 0.01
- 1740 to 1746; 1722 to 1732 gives 0.03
